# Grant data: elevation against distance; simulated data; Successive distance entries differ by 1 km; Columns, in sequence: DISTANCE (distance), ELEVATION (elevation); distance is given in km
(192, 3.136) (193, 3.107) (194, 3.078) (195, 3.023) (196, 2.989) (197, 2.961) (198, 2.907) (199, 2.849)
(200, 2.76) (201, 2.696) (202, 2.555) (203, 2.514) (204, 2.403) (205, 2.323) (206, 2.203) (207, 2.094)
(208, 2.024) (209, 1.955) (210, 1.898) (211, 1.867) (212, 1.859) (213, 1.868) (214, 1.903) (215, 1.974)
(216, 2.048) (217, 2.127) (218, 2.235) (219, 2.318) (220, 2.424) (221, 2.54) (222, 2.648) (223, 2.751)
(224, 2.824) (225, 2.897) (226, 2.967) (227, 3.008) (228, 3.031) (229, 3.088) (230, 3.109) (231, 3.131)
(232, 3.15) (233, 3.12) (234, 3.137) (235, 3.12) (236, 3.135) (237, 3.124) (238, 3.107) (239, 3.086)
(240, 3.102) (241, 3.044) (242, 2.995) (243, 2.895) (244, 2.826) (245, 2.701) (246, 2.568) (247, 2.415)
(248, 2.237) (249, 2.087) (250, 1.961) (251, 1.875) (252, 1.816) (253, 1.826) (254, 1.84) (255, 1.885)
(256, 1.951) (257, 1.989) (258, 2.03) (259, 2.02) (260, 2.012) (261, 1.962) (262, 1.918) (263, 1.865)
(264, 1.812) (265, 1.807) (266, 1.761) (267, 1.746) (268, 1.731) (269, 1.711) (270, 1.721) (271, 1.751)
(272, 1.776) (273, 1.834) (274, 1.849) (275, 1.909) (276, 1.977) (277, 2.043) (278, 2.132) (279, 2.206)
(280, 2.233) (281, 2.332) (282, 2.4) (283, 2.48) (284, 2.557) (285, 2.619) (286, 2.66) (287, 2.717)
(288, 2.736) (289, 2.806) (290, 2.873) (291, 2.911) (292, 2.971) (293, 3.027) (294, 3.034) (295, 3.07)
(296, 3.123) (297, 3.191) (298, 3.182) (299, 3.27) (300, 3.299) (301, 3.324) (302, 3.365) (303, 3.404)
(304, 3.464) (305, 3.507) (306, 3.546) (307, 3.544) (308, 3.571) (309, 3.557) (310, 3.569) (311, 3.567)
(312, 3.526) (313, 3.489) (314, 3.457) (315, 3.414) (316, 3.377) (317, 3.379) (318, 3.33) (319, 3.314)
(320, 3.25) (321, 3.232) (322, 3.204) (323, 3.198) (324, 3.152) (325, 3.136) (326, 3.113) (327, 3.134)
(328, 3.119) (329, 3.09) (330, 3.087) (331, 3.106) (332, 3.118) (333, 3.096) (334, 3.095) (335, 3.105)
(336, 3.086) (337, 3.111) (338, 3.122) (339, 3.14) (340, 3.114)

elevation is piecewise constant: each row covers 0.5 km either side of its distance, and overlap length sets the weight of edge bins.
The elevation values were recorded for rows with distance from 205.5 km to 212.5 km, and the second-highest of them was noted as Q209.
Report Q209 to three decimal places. 2.094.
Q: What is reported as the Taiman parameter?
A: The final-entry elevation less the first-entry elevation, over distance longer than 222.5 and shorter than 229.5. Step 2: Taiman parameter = 0.34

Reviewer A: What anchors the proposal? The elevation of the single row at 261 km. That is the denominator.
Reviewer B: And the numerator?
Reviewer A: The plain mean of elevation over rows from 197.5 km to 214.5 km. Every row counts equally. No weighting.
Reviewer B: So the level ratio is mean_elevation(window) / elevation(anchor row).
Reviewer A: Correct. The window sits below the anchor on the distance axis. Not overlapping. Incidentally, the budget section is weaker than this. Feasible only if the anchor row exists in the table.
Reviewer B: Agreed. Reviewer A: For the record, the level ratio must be 1.16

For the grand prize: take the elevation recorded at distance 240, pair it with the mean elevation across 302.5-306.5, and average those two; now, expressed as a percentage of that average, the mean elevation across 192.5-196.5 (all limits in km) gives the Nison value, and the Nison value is 93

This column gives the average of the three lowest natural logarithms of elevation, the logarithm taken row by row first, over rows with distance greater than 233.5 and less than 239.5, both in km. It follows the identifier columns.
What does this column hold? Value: 1.1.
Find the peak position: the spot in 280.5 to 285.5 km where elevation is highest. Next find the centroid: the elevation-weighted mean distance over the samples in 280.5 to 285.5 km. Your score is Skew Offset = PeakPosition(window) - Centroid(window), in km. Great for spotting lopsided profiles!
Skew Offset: 1.9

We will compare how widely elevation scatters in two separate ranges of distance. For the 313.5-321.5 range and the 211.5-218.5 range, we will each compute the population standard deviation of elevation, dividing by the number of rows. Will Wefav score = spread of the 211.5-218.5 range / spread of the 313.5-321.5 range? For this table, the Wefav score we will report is 1.8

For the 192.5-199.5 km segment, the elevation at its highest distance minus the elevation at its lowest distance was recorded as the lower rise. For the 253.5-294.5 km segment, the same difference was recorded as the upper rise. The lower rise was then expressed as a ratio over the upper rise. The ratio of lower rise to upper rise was -0.2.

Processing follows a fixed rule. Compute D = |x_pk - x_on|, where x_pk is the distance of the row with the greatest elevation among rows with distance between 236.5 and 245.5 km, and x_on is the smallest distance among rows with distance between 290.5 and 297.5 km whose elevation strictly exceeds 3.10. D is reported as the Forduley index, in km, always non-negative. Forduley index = 59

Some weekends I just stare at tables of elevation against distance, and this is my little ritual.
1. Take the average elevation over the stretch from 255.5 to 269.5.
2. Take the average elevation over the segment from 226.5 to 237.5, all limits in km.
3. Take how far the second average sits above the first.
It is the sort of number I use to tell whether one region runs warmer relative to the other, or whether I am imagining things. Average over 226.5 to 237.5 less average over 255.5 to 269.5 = 1.2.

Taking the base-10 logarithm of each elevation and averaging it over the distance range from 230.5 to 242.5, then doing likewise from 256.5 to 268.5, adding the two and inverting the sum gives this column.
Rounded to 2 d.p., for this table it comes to 1.30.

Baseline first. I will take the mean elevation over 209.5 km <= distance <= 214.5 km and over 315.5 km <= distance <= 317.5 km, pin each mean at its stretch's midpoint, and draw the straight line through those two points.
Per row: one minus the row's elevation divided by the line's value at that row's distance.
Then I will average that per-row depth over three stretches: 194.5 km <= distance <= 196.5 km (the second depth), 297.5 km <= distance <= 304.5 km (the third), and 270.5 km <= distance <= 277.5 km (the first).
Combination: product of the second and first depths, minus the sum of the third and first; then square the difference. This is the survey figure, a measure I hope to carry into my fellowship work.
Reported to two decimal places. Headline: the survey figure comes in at 0.29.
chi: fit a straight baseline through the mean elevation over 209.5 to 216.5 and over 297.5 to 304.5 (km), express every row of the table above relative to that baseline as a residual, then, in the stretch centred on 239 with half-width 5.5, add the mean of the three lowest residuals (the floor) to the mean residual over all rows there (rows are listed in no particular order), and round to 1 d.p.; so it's 1.2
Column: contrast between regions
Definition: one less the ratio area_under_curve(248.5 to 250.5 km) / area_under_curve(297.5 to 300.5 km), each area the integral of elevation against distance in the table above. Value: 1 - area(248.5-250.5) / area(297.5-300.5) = 0.58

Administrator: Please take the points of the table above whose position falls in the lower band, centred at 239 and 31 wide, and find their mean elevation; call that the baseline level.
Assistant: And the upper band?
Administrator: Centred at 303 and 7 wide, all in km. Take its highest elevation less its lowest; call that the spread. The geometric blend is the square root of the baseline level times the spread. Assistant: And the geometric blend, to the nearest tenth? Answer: 0.8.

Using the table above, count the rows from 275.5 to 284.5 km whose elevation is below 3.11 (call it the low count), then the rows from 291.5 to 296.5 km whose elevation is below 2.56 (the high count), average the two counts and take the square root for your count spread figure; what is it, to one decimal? 2.1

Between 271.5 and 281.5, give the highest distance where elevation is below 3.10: 281 km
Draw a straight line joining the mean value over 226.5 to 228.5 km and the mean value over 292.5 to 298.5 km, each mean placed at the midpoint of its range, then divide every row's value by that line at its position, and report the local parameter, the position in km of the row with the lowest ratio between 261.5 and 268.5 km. 268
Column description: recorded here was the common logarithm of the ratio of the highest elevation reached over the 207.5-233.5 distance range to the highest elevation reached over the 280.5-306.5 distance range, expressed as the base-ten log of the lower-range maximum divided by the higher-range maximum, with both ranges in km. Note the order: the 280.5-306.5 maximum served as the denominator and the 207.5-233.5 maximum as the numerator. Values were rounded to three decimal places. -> -0.051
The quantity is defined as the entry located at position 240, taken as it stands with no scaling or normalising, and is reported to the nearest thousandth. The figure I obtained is 3.102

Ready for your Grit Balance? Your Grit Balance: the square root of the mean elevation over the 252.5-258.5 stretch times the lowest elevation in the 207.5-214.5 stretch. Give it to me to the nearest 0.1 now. 1.9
